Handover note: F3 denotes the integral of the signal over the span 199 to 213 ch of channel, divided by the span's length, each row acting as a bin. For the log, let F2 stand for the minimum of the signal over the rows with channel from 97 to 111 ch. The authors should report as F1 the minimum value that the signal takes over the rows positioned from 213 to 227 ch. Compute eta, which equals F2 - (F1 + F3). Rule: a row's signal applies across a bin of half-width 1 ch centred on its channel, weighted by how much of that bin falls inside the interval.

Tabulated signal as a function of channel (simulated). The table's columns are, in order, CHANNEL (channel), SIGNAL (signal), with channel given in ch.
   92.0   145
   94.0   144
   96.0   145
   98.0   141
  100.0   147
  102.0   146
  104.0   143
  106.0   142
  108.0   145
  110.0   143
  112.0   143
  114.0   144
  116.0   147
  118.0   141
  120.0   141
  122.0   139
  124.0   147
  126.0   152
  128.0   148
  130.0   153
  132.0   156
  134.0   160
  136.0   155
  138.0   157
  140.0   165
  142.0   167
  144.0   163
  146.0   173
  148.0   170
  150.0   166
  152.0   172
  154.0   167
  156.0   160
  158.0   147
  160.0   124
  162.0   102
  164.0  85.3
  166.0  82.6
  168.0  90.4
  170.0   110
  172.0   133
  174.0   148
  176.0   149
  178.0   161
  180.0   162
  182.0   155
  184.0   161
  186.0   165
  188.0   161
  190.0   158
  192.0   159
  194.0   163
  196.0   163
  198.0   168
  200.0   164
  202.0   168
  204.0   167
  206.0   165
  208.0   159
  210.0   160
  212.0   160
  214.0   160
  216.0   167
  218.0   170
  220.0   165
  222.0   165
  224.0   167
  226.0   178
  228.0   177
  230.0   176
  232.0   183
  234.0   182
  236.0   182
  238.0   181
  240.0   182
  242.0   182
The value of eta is -182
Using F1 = 160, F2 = 141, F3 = 163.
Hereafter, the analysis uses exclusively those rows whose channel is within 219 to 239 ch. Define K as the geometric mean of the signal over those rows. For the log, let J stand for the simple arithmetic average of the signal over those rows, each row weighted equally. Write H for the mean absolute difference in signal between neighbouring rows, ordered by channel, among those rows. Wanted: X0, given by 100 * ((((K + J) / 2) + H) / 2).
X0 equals 8910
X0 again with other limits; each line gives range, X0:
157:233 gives 7877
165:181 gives 6950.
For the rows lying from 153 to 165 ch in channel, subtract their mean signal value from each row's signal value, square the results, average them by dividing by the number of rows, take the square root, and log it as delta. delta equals 30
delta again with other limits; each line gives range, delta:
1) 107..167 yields 22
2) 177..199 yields 3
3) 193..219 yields 4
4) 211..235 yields 8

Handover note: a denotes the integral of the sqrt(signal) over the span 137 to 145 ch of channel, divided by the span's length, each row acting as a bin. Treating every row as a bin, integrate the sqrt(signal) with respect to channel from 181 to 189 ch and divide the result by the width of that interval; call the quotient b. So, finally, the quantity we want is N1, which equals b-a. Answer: -0.1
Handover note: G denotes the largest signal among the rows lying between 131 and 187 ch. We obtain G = 173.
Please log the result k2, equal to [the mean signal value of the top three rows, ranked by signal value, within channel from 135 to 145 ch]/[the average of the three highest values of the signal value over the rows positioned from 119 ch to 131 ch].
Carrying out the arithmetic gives 1.09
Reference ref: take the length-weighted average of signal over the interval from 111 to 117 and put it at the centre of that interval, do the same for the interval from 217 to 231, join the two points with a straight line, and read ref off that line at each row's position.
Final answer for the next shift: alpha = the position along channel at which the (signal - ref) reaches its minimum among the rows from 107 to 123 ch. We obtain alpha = 122.0 ch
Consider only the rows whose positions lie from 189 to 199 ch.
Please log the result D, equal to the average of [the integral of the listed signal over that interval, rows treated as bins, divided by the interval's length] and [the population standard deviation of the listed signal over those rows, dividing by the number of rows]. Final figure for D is 83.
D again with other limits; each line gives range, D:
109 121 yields 73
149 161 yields 86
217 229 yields 88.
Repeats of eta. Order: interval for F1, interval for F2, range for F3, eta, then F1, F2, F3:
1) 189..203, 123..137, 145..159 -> -176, 158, 147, 165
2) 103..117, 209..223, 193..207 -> -147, 142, 160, 165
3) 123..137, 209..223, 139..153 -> -155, 147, 160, 168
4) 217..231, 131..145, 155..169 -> -123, 165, 155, 113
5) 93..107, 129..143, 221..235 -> -163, 141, 153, 175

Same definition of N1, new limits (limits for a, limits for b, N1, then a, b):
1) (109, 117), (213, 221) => 0.9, 12.0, 12.9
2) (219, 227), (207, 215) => -0.3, 13.0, 12.6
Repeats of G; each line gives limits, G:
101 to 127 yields 152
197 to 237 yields 183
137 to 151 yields 173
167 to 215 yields 168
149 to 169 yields 172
